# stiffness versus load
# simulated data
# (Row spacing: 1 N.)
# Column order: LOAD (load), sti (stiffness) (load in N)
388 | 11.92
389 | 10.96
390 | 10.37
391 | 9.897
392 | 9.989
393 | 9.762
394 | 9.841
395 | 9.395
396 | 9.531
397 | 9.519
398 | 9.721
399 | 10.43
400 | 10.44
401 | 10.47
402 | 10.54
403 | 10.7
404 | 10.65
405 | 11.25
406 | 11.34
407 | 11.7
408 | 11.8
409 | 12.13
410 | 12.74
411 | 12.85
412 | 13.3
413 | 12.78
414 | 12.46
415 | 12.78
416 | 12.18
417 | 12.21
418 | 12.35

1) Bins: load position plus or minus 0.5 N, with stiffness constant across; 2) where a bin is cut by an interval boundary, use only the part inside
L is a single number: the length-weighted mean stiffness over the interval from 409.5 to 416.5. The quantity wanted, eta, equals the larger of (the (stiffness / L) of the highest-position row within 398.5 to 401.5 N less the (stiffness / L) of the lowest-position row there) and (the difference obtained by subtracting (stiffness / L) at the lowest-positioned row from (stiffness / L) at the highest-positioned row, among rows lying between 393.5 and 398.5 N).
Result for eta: 0.00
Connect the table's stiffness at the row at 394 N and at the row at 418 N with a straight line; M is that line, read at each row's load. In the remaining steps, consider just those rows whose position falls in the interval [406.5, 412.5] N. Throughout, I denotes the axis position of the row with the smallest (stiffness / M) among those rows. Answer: 408 N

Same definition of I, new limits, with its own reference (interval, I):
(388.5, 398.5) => 397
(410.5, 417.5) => 417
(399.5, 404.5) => 404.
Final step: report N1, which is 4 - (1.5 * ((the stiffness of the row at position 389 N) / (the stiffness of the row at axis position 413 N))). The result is 2.71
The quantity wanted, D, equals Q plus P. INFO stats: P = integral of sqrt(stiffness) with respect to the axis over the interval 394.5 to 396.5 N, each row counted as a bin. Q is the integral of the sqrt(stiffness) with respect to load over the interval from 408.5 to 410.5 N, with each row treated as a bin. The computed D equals 13.2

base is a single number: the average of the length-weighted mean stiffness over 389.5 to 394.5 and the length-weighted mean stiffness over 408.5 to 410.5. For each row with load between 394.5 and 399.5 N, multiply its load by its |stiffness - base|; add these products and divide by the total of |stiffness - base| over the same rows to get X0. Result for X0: 396.7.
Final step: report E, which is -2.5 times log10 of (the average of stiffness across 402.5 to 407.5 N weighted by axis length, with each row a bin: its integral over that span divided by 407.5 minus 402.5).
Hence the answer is -2.62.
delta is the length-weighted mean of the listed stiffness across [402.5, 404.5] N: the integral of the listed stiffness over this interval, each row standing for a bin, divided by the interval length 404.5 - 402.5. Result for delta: 10.7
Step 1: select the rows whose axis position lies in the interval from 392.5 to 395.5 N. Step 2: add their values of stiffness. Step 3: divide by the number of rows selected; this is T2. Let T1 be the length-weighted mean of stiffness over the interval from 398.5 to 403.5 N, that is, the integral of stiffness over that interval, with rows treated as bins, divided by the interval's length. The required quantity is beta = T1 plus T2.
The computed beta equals 20.2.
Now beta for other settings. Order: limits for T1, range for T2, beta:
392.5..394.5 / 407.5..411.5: 22.2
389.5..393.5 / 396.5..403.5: 20.3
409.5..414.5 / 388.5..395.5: 22.9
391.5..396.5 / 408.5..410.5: 22.1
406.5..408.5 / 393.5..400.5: 21.6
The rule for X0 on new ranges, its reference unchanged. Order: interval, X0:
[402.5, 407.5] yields 404.8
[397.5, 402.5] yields 399.6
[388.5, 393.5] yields 391.6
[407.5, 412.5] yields 410.5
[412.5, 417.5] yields 414.8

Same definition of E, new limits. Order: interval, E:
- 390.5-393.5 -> -2.49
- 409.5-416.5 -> -2.76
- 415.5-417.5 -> -2.72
